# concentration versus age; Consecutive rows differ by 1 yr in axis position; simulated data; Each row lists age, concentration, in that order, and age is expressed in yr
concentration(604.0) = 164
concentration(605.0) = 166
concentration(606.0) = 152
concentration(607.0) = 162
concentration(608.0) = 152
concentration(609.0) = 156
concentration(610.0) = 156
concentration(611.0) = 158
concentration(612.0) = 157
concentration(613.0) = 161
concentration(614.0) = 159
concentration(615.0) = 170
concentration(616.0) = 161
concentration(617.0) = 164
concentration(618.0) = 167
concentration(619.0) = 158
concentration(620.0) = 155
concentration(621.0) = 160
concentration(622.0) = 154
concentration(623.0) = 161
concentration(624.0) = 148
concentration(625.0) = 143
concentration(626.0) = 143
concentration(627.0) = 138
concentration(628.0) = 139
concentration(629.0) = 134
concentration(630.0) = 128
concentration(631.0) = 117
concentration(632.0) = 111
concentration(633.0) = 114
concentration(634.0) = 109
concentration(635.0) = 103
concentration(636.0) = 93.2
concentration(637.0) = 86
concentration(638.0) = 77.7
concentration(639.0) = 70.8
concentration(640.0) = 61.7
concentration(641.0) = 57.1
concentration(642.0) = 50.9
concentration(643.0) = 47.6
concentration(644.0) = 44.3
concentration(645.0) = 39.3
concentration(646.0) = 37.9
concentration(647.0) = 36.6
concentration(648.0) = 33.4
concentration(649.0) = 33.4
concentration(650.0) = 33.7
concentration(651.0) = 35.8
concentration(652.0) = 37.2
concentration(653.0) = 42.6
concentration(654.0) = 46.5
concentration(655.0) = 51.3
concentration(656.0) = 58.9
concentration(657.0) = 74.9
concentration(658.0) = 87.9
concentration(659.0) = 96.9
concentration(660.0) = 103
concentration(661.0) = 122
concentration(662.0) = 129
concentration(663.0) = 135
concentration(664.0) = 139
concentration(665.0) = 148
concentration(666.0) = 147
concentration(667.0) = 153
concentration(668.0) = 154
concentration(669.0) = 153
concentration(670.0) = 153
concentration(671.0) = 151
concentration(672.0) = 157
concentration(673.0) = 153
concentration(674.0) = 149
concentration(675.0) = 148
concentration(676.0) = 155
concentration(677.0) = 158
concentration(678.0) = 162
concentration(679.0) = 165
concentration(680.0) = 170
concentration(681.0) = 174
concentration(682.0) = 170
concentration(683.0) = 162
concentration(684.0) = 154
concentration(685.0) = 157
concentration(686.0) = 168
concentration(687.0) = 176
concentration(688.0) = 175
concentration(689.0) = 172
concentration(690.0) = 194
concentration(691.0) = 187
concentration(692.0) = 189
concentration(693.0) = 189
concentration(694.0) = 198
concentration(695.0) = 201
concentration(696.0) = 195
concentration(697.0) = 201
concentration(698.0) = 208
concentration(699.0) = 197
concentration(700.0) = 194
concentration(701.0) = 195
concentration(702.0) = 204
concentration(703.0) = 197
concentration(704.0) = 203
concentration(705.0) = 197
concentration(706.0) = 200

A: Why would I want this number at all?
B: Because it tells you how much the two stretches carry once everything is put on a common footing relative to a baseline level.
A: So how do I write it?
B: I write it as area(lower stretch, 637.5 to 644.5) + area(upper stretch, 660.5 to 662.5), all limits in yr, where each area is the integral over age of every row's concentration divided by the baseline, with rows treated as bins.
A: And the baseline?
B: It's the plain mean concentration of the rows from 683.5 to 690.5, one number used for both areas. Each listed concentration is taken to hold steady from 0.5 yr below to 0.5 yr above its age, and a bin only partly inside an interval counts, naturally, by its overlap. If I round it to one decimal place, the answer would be 3.9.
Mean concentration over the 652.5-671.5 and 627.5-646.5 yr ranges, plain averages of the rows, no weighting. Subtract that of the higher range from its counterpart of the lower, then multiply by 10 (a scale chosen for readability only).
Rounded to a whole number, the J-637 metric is -276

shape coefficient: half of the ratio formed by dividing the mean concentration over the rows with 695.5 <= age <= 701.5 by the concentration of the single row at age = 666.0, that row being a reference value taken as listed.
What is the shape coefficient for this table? 0.67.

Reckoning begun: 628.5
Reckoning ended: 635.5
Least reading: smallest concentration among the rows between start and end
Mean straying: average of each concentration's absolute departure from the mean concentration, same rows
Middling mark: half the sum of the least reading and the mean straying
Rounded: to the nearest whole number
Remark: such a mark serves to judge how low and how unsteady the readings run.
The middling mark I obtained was 56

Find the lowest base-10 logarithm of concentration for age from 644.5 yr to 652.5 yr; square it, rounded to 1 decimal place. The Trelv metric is 2.3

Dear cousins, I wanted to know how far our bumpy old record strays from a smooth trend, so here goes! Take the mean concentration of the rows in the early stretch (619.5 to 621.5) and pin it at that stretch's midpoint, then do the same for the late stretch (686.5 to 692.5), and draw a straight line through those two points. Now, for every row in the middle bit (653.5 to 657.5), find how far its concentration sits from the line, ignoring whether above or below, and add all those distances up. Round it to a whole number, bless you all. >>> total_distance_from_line 448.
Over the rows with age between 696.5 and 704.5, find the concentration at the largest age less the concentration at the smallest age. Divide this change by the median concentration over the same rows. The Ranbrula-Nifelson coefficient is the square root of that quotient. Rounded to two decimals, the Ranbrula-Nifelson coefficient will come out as 0.10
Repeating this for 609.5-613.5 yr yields 0.18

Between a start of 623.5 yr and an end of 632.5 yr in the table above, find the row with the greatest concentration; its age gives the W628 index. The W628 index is 624.0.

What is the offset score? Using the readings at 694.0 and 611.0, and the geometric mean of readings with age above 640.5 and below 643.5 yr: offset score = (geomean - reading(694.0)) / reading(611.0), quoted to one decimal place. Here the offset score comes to -0.9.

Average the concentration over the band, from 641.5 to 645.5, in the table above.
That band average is 46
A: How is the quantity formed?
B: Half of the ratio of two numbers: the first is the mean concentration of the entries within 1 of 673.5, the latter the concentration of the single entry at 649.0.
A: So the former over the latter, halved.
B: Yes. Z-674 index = 2.26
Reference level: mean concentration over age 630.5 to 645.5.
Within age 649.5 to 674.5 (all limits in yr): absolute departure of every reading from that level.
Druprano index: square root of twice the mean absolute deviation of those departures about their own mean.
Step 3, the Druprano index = 6.3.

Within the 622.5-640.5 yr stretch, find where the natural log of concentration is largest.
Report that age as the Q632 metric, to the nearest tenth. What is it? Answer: 623.0 yr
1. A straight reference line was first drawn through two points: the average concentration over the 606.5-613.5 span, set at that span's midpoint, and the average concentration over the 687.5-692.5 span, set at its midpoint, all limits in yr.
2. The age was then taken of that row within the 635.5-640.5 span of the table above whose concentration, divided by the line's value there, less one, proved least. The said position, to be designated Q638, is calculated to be 640.0 yr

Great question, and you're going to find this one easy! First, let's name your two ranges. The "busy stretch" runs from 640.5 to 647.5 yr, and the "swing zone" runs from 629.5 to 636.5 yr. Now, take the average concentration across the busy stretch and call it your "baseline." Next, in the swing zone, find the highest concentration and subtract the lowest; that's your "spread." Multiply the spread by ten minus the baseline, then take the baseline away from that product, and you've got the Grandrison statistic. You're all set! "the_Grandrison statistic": -1256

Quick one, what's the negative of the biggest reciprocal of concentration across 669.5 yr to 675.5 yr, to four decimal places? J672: -0.0068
